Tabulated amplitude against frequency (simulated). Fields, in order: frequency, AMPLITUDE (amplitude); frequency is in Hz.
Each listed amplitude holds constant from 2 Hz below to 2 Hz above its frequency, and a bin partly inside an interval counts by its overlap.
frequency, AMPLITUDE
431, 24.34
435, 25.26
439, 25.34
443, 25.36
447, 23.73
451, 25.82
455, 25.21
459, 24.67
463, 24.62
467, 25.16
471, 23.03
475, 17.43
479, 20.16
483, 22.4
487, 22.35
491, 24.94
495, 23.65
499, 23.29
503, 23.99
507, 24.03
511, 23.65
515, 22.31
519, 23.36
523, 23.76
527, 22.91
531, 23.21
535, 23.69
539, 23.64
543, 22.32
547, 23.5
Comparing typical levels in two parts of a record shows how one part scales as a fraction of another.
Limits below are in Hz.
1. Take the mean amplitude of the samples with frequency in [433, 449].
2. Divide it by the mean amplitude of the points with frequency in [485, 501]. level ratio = 1.058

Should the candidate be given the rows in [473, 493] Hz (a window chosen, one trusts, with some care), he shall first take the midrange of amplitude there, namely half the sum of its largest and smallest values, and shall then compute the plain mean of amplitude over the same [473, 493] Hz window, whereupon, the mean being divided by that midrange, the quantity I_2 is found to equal 1.013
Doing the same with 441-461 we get 1.007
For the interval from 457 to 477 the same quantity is 1.079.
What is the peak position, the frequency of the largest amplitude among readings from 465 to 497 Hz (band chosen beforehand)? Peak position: 467 Hz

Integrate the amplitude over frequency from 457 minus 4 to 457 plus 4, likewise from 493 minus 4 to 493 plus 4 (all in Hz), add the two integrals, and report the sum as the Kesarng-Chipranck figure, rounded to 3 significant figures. 394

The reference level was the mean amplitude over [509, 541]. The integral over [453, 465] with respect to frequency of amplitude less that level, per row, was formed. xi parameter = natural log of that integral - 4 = -1.1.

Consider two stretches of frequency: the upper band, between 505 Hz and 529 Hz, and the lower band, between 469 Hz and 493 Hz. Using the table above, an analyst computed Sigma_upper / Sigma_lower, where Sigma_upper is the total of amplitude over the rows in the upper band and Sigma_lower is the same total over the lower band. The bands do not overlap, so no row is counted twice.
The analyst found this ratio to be 1.07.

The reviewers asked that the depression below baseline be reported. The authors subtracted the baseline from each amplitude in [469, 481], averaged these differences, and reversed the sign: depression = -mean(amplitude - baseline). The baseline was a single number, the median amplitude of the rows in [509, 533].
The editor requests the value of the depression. 3.1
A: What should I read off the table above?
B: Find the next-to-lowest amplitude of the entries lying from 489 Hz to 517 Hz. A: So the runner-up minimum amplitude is 23.29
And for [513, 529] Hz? 22.91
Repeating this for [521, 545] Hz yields 22.91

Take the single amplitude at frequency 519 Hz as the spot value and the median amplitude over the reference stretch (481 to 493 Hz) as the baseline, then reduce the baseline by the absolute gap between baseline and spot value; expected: 21.4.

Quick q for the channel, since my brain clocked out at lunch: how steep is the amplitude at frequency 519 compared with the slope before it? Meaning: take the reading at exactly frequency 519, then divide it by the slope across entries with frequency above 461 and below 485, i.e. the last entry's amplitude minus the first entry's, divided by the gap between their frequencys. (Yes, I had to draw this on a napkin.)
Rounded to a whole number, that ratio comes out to -210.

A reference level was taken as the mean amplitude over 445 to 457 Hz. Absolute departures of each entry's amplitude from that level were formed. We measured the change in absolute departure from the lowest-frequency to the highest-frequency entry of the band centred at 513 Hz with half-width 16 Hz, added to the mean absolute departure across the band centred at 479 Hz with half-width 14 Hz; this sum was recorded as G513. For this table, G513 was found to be 3.2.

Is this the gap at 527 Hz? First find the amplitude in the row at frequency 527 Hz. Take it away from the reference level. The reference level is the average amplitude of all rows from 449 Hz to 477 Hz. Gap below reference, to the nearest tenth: 0.8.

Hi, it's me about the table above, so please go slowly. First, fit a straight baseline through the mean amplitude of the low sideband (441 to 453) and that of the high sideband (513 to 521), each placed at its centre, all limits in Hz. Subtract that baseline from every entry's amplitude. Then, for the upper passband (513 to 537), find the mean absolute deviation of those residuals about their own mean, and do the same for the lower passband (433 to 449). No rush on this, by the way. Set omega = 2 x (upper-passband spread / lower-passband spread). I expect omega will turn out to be 1.94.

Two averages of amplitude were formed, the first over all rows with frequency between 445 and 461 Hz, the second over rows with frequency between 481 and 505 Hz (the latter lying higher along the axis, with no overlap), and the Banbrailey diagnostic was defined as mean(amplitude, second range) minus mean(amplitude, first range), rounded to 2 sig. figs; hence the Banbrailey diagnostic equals -1.4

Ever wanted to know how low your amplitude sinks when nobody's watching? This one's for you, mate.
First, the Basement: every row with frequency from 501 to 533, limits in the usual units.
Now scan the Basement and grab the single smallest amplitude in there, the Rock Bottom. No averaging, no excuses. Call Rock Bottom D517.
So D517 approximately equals 22.31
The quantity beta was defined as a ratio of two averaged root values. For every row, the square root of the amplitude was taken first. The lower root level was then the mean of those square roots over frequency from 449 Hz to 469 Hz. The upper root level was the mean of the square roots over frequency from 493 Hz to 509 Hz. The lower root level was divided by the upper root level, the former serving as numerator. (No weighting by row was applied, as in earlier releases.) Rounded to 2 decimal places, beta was 1.03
